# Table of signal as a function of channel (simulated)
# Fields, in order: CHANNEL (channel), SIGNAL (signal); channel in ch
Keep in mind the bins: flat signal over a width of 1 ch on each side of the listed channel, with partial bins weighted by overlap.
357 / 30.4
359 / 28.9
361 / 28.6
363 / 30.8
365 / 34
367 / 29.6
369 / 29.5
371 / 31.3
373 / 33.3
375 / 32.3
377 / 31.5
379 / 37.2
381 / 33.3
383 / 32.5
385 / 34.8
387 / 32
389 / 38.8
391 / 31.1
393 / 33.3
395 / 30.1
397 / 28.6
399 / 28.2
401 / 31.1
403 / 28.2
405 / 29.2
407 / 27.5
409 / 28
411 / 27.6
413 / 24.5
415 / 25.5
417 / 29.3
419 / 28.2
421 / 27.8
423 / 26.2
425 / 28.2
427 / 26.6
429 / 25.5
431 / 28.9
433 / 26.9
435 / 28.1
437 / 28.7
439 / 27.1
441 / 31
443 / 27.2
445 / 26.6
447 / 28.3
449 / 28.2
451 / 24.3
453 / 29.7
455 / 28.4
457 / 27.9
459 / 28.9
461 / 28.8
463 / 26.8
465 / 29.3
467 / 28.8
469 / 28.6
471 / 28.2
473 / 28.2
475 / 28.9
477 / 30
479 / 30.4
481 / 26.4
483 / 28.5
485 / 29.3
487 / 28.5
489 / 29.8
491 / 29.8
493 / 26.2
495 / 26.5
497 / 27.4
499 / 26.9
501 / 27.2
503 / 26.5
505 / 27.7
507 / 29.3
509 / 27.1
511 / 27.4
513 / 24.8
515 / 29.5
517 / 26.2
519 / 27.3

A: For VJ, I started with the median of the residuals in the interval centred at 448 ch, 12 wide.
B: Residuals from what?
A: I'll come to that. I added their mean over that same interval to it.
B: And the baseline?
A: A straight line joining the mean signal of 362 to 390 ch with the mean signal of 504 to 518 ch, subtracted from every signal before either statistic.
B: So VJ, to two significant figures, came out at -5.0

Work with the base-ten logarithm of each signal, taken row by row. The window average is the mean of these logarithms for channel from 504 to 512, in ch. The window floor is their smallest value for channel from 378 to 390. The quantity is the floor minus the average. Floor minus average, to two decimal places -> 0.06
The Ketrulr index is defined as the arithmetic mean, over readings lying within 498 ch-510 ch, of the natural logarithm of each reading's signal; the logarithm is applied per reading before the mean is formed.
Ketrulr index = 3.31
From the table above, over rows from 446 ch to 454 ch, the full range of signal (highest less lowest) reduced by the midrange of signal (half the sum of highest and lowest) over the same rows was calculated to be -22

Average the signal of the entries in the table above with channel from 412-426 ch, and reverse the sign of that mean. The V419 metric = -27.1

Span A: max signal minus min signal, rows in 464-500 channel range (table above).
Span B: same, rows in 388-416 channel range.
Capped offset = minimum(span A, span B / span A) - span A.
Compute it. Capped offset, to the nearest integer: -1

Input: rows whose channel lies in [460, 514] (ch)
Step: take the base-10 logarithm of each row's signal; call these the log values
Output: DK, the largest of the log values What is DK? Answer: 1.48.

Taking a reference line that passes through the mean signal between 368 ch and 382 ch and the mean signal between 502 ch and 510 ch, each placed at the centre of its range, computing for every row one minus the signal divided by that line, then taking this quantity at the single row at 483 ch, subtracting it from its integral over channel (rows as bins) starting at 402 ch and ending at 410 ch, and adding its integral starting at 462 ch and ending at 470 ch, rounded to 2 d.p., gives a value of 1.04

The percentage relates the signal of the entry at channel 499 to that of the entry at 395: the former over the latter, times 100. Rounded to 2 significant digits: 89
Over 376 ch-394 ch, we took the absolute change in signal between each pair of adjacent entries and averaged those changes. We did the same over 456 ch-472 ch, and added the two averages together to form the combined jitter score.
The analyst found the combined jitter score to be 5.0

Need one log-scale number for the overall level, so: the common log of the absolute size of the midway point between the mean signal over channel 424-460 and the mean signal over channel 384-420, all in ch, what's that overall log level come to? 1.46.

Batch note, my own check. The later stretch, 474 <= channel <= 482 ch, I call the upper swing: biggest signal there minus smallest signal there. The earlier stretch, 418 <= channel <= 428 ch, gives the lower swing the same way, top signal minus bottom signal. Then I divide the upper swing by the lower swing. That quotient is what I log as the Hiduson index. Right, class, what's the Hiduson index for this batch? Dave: 2.0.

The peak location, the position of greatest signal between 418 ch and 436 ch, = 431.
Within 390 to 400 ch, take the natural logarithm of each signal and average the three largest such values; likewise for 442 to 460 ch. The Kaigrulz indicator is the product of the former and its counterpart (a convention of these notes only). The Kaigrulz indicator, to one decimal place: 11.6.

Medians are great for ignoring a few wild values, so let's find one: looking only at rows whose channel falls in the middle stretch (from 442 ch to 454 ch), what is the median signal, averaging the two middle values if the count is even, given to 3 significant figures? 27.7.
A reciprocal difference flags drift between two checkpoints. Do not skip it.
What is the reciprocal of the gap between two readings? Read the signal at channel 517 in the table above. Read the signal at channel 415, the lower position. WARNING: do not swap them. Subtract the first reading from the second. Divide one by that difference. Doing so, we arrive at -1.4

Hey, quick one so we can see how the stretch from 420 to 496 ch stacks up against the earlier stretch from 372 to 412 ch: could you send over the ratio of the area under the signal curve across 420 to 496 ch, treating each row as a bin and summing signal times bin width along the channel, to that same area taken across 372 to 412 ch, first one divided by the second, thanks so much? 1.7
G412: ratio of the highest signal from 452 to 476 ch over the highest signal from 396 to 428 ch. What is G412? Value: 0.95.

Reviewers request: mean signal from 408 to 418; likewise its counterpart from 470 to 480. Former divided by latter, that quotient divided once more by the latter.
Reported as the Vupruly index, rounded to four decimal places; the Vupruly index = 0.0318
